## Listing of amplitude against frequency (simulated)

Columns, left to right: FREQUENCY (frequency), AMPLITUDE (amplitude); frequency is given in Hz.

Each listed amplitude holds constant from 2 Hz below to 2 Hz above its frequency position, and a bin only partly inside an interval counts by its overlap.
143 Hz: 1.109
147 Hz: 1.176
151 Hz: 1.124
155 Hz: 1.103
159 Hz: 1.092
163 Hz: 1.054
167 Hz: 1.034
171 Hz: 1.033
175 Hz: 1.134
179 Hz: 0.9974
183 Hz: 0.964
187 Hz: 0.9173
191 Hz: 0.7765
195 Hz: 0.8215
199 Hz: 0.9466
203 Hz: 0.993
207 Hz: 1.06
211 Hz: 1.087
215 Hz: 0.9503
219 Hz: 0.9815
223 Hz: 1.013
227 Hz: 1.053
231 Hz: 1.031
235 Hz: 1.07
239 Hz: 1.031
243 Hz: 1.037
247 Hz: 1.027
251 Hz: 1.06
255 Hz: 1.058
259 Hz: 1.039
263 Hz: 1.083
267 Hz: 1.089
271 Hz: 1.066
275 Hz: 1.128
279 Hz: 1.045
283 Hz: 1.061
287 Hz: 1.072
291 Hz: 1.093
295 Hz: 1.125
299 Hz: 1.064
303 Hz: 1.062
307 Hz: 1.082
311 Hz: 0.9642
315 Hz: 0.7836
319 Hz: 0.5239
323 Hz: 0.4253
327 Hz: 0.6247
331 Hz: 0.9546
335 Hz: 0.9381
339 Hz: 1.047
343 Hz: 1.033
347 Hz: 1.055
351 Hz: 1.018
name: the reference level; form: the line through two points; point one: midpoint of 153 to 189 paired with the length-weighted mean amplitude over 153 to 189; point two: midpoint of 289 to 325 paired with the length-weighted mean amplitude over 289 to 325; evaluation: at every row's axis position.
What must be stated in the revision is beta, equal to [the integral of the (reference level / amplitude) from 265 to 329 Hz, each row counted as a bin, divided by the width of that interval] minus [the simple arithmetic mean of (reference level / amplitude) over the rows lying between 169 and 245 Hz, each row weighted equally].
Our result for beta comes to 0.03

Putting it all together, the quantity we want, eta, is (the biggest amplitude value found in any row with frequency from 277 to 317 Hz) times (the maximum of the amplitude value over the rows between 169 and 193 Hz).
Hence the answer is 1.28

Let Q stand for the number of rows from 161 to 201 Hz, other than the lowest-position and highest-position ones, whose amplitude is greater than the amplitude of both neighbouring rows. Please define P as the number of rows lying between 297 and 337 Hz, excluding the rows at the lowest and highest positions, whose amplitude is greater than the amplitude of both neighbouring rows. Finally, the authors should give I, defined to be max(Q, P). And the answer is 2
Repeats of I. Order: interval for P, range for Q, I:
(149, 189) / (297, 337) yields 2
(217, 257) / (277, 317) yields 4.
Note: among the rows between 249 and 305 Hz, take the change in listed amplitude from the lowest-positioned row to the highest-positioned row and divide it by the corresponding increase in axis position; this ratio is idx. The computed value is 0.0000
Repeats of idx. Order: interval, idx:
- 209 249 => -0.0017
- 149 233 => -0.0012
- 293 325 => -0.0250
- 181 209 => 0.0040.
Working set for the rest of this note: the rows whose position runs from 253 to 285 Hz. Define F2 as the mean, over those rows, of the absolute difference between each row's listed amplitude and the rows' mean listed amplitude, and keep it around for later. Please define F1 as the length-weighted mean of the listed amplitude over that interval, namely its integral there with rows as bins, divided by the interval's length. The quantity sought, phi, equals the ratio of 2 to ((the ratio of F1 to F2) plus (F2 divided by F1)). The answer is 0.040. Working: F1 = 1.07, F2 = 0.022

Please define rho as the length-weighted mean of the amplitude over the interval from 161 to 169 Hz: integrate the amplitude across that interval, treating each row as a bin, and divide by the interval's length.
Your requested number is 1.04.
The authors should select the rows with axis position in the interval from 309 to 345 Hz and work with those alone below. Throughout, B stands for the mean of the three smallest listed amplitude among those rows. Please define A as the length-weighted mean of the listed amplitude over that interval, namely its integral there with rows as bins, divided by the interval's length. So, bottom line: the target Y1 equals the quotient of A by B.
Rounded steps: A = 0.81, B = 0.525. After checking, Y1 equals 1.54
